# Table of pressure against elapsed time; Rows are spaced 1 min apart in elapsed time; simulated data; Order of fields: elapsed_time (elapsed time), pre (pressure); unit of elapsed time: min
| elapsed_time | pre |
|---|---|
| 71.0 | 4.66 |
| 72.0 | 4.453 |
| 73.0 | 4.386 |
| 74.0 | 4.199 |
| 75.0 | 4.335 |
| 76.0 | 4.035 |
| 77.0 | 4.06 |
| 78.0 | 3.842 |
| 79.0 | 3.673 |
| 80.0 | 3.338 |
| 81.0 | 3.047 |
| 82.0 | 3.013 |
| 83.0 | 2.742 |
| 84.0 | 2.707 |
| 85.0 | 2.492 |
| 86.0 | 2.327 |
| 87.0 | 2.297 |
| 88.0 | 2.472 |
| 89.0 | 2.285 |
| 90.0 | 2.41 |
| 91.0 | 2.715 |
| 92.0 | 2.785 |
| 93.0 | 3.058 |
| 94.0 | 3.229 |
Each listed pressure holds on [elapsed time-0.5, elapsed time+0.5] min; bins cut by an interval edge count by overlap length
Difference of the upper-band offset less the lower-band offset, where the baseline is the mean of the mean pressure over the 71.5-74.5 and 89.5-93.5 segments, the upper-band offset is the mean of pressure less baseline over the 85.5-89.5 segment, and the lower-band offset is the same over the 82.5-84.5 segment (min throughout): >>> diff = -0.38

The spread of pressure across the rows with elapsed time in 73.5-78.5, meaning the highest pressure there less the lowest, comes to 0.49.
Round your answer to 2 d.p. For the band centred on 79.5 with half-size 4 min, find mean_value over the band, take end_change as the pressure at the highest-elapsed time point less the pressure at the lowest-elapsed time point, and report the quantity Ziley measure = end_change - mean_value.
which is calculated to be -4.76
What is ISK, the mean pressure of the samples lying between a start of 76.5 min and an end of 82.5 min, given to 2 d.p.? 3.50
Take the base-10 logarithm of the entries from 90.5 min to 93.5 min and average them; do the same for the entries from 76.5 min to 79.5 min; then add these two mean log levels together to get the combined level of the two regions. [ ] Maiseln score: 1.04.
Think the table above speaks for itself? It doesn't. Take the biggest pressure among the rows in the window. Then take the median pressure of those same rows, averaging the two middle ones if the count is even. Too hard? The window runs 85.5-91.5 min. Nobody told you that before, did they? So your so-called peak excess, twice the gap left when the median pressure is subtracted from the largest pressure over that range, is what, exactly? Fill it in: 0.69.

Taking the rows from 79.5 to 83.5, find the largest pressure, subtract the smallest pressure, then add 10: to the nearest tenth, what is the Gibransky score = 10.6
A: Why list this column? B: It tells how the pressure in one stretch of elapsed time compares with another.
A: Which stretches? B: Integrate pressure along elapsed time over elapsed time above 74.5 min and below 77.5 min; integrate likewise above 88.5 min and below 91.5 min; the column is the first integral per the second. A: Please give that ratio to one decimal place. 1.7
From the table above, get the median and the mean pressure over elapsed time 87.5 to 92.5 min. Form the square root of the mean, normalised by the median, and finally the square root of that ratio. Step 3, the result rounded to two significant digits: 0.80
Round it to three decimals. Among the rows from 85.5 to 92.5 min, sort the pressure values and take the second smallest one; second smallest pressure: 2.297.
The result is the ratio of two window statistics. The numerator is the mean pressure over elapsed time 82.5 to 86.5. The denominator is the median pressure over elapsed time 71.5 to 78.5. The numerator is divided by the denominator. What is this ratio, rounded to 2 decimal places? 0.61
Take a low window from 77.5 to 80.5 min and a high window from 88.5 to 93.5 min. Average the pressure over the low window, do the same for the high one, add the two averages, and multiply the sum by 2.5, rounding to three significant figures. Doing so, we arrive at 15.7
